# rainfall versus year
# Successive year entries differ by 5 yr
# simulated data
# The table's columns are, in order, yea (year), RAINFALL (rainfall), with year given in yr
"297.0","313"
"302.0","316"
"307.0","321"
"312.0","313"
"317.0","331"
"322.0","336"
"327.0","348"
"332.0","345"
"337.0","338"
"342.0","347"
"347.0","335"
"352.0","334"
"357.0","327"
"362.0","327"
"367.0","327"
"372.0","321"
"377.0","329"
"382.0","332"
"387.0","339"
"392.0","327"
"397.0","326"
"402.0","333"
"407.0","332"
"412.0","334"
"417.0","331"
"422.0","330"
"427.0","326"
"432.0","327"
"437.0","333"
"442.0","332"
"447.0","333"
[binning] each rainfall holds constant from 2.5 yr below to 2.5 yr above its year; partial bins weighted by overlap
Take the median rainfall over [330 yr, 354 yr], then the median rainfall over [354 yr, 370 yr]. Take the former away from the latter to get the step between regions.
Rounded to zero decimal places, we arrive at -11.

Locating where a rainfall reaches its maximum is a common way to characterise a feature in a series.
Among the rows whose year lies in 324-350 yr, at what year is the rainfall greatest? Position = 327.0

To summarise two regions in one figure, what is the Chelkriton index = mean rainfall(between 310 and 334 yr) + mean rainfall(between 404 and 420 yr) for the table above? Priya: 667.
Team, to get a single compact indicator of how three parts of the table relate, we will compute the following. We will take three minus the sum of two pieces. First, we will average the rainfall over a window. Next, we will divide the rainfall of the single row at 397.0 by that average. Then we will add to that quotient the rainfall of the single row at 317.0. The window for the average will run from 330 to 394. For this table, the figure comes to -329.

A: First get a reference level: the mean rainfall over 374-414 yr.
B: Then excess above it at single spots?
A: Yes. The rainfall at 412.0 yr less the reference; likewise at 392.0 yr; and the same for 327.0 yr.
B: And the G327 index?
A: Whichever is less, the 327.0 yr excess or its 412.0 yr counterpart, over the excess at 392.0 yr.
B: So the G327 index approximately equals -0.6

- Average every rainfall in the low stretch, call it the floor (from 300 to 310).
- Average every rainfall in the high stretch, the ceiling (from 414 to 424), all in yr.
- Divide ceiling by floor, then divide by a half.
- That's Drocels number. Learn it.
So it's 2.08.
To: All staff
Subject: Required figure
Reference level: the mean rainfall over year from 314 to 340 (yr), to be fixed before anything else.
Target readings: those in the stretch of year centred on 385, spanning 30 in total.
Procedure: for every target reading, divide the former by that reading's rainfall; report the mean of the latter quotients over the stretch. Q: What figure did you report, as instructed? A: 1.03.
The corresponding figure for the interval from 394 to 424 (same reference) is 1.03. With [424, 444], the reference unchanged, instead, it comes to 1.03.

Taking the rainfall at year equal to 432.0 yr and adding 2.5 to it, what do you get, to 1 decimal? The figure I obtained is 329.5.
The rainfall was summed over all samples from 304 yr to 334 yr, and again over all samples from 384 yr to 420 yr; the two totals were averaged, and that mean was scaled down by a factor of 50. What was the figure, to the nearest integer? 43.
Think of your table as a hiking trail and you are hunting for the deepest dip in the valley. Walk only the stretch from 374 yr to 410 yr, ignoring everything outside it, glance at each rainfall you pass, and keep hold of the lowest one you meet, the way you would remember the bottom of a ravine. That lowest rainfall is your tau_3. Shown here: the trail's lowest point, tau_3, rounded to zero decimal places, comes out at 326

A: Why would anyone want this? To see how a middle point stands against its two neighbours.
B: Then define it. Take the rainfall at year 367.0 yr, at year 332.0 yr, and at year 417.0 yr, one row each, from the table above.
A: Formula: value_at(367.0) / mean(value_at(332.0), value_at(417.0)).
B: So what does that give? 0.967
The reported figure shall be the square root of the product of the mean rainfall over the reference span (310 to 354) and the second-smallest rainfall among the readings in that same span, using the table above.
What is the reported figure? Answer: 334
